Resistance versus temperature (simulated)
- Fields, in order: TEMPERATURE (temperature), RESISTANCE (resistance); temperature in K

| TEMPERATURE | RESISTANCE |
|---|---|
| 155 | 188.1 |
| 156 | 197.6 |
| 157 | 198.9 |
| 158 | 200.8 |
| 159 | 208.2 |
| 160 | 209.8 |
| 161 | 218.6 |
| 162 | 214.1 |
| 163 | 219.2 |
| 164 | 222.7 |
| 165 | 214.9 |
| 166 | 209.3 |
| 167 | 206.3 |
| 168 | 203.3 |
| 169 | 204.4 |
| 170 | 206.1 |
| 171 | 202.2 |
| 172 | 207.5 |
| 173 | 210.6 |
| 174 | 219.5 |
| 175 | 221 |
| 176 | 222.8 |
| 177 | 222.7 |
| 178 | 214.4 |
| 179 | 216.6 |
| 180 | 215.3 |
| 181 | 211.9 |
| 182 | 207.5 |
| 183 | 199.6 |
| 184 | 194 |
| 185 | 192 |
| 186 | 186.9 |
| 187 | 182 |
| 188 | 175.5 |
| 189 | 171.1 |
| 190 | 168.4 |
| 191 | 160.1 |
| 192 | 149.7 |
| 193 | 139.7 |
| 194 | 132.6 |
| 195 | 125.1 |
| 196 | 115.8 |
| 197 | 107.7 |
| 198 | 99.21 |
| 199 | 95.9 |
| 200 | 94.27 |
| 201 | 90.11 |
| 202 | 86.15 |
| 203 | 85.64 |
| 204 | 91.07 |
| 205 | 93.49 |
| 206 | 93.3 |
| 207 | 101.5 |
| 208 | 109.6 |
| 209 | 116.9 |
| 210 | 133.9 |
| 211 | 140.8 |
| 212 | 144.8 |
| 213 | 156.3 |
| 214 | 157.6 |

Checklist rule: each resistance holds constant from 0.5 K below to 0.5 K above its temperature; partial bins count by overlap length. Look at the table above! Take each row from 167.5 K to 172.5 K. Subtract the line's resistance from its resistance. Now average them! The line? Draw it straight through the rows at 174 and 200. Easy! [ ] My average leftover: -34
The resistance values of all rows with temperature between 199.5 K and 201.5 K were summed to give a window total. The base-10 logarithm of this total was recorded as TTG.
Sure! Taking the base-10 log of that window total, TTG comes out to 2.3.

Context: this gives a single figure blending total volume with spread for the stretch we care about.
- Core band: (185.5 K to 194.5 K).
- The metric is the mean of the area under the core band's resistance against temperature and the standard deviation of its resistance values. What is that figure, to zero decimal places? 742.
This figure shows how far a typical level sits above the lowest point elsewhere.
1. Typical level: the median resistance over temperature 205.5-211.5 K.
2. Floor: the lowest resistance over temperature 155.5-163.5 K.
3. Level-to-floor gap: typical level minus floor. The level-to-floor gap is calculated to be -84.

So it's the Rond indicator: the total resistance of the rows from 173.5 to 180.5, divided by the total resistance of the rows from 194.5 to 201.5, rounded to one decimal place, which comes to 2.1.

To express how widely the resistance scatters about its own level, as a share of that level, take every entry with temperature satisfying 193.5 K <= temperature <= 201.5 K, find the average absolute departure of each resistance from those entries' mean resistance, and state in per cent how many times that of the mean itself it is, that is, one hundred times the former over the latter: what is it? 12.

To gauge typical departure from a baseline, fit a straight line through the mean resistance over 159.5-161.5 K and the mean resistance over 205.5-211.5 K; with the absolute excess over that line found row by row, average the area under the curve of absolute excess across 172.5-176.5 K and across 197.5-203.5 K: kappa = 187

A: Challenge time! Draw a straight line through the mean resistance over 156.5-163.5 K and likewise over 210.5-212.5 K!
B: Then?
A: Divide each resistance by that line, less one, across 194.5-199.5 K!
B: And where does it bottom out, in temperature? 199 K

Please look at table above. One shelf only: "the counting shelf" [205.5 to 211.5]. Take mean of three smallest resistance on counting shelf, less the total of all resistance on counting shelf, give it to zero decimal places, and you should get -595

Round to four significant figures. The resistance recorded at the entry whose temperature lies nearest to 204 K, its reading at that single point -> 91.07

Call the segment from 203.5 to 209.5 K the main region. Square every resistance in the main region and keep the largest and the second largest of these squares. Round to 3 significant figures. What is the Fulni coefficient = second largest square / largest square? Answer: 0.879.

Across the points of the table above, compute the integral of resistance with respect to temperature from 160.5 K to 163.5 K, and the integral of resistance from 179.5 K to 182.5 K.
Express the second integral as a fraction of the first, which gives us 0.97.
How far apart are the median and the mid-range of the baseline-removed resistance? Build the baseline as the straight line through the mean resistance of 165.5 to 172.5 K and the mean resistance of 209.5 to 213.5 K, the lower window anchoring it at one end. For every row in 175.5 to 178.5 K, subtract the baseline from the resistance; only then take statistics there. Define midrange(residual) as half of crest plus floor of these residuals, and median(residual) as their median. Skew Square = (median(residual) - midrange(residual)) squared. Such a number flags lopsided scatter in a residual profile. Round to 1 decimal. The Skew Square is 4.3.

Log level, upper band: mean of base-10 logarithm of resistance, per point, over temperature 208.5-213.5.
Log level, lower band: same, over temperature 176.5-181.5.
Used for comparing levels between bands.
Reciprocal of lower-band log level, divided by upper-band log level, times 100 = 20.0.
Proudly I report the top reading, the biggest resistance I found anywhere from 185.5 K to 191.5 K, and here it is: 186.9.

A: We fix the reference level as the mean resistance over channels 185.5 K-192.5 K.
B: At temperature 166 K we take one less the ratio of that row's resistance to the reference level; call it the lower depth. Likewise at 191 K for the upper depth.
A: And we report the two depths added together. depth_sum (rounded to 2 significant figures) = -0.17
